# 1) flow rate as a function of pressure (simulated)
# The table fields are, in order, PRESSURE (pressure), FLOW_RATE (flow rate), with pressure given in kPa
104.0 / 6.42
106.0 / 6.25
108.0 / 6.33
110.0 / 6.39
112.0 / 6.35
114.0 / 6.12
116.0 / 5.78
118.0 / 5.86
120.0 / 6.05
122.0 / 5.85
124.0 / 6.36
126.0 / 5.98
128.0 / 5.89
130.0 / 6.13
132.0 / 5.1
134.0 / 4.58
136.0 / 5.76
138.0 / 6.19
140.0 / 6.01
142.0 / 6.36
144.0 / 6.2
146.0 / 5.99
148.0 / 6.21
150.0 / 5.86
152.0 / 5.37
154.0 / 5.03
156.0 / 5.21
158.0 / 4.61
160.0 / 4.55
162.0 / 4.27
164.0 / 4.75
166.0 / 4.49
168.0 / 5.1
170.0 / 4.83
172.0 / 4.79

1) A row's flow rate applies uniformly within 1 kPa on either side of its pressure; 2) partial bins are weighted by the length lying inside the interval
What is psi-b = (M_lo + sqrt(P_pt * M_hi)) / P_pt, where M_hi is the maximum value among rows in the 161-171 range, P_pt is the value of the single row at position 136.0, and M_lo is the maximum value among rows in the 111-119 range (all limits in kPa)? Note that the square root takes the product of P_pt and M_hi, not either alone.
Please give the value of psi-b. 2.04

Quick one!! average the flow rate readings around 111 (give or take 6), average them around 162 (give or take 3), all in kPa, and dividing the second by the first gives 0.73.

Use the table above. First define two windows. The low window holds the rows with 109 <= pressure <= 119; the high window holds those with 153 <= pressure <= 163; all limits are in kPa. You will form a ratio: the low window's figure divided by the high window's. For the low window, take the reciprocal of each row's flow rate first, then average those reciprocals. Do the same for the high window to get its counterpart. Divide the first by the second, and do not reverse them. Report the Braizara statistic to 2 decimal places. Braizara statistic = 0.77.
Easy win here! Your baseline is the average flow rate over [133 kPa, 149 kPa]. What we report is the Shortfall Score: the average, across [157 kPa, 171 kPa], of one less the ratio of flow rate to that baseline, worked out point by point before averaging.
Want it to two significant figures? 0.21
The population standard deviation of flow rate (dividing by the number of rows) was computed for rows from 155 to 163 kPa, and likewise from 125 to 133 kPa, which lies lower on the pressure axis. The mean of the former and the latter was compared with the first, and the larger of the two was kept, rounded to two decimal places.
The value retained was 0.37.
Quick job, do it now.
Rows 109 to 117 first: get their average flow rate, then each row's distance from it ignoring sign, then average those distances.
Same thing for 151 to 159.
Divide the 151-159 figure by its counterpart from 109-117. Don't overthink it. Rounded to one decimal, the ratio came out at 1.1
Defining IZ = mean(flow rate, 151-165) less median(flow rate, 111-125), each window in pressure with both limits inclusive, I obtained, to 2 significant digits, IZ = -1.2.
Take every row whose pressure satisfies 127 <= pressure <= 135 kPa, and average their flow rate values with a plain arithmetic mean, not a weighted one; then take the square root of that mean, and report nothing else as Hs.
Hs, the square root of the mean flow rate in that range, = 2.33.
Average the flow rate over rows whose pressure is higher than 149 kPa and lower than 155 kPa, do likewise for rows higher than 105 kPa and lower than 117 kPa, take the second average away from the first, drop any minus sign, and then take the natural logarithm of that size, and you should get -0.24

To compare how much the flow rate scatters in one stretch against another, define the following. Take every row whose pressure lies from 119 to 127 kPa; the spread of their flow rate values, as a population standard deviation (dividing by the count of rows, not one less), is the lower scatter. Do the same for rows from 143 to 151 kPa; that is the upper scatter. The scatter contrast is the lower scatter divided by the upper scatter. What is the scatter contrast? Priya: 1.27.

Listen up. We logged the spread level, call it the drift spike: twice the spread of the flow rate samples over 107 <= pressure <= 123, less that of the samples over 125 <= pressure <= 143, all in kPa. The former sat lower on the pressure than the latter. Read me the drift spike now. -0.1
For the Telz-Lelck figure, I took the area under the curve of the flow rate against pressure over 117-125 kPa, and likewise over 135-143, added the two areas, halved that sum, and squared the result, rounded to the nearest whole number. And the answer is 2346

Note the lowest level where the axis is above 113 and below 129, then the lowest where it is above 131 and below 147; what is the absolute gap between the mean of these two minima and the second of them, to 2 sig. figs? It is 0.60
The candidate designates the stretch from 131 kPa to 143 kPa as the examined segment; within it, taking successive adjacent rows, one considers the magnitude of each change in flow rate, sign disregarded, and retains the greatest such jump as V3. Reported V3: 1.18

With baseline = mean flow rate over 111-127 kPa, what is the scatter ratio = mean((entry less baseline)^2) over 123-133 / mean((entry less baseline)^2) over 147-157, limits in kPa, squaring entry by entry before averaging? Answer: 0.46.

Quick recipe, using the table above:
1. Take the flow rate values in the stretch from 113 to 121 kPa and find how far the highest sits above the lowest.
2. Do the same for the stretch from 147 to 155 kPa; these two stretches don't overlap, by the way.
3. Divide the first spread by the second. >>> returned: 0.29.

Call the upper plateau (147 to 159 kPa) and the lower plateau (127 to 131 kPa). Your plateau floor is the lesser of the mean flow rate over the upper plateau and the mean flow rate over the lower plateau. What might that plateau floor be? 5.38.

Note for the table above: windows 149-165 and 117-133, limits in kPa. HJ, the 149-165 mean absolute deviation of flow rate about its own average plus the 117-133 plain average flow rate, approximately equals 6.31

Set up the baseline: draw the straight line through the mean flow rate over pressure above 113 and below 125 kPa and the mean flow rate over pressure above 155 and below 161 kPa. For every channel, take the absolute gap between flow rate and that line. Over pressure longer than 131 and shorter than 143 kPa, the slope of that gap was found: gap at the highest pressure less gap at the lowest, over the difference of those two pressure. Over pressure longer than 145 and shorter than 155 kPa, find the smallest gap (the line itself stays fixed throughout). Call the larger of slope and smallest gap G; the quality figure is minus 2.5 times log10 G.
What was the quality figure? 2.3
